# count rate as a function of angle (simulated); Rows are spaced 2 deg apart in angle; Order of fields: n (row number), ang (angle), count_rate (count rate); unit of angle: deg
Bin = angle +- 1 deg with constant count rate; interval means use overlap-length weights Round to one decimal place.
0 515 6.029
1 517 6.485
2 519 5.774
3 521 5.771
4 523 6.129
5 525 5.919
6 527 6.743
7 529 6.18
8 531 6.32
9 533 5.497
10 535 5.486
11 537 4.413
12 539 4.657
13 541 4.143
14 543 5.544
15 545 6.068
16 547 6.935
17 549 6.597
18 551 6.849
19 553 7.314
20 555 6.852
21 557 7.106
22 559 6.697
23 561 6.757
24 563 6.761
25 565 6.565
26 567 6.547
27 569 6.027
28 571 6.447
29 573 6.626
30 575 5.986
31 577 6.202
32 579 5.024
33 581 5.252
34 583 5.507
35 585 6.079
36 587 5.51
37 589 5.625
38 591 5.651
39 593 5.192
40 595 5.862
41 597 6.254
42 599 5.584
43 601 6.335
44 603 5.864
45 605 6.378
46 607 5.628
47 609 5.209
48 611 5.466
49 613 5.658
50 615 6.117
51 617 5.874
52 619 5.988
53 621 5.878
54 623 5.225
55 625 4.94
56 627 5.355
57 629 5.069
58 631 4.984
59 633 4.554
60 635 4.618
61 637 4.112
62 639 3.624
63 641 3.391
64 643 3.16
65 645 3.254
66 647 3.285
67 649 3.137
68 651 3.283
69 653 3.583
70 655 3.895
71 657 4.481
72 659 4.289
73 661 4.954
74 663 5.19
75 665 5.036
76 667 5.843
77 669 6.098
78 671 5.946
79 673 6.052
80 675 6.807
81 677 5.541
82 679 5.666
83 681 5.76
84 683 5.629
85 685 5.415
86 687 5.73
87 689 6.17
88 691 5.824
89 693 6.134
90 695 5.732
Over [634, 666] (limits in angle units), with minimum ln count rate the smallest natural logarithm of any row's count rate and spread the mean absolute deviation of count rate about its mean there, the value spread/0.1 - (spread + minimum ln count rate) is 4.5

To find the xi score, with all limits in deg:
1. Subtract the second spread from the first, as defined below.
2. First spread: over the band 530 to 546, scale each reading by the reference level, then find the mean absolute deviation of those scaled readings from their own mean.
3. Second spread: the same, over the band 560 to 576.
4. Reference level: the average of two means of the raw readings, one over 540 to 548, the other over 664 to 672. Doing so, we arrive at 0.07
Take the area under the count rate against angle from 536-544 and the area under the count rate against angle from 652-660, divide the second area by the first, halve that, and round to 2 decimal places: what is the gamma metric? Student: 0.43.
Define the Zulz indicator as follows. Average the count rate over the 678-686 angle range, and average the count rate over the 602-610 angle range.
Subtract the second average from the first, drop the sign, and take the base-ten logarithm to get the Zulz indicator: -0.8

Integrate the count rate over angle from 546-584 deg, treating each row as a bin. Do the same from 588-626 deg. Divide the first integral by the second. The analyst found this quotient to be 1.12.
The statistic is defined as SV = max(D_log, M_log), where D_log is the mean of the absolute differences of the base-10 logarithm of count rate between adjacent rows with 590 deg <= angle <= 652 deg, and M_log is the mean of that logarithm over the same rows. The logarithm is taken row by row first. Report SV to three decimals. 0.688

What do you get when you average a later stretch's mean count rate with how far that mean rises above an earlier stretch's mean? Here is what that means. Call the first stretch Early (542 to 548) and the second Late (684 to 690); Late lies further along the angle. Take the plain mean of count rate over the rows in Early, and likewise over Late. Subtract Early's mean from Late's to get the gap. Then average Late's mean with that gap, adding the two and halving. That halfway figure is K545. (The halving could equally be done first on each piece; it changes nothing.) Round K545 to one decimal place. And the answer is 2.7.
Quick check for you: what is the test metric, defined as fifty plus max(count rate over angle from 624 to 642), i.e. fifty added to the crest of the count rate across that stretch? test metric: 55.4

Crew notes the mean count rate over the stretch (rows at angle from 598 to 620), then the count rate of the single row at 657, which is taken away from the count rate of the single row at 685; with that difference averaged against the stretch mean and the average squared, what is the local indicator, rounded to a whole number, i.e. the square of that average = 11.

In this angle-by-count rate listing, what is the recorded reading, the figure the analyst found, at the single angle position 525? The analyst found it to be 5.919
